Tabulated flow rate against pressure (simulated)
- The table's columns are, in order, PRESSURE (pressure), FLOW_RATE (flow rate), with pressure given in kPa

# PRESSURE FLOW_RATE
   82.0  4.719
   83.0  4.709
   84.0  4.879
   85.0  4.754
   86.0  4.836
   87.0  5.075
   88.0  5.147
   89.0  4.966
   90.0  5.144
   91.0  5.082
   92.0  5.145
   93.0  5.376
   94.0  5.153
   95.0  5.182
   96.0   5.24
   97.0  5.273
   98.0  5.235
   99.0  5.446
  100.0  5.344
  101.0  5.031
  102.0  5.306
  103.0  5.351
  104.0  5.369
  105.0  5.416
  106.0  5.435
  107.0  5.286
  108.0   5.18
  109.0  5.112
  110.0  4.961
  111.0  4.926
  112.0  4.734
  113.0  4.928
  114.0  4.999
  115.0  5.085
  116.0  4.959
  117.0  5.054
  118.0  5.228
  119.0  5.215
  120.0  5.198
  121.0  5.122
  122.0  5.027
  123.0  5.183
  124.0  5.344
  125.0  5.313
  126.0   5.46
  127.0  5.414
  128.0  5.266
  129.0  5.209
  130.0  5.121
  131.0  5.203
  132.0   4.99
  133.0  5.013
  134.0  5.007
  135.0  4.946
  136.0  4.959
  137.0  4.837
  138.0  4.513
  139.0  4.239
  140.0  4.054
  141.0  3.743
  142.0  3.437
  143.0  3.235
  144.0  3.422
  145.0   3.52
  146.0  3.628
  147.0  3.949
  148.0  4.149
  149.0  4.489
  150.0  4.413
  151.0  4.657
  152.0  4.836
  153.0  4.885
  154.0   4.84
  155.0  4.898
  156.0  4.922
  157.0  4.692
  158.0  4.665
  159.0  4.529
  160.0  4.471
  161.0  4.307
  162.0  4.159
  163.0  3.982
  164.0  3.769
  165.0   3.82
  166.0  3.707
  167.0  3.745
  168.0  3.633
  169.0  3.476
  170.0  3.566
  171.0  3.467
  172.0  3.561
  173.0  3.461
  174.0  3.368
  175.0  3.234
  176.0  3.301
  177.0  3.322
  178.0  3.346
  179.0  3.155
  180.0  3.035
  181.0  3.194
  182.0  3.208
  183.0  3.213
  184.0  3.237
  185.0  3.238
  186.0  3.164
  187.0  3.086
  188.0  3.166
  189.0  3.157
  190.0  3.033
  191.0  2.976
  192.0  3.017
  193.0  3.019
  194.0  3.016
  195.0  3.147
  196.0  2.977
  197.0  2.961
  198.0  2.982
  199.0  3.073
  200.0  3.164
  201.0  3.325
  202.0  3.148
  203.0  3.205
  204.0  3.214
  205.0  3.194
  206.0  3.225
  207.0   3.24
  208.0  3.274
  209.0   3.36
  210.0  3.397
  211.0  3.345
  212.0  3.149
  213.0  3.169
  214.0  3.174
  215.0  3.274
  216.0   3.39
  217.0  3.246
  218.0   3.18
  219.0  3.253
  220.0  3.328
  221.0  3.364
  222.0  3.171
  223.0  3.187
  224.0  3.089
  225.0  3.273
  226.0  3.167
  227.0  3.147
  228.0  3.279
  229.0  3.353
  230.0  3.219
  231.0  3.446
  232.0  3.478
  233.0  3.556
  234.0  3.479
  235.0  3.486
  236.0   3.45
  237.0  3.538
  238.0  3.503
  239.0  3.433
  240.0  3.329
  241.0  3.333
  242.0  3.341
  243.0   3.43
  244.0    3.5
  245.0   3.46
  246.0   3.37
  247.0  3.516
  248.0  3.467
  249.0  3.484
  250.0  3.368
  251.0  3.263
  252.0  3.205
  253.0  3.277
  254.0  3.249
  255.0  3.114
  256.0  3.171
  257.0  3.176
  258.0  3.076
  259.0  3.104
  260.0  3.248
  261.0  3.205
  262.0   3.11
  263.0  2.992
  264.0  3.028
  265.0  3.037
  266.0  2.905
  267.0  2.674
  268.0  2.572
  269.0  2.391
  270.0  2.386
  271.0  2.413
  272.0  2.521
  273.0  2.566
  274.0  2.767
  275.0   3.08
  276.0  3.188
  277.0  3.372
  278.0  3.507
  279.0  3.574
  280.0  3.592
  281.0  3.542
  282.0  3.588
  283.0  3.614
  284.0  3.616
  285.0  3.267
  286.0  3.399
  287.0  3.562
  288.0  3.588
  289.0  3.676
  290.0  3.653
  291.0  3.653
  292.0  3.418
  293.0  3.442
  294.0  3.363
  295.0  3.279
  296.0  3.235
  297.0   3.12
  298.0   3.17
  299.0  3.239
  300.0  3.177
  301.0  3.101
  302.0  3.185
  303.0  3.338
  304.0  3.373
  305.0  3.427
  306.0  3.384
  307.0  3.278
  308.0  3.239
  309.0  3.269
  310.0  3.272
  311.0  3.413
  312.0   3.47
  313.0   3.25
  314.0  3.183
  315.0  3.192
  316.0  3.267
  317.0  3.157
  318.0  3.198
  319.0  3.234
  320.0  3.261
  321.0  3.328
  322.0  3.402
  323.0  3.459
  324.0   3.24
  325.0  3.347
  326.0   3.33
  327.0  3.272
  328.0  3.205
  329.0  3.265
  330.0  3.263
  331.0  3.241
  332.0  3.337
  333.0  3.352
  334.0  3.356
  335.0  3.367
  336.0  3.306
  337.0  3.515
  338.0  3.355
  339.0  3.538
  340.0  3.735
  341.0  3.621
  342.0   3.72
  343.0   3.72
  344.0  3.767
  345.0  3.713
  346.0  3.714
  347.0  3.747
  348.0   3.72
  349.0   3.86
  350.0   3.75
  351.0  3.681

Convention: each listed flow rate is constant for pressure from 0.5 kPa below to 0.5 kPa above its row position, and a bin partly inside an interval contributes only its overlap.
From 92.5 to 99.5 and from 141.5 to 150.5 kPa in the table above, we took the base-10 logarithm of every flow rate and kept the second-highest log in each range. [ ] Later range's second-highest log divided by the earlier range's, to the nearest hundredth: 0.88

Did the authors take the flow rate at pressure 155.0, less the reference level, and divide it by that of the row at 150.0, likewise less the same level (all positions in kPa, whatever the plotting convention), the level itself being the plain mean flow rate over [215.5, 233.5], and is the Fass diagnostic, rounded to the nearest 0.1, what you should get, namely 1.4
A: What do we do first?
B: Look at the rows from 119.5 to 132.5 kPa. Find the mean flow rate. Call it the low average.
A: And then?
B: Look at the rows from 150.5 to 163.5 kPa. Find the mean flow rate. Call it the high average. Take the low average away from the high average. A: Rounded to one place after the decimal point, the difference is -0.6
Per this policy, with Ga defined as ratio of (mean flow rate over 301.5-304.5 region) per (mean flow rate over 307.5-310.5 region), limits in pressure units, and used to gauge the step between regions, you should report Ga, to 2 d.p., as 1.01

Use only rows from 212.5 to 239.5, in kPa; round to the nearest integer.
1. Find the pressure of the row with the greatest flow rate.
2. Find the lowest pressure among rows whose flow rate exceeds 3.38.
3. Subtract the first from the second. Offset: -17 kPa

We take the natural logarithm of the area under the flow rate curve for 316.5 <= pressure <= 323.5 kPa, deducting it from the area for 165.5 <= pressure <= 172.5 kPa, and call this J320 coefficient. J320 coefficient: 22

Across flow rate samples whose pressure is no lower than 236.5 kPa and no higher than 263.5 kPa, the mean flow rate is 3.31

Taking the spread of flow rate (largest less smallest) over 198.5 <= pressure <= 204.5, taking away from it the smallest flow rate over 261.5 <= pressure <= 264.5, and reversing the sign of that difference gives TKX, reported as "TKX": 2.7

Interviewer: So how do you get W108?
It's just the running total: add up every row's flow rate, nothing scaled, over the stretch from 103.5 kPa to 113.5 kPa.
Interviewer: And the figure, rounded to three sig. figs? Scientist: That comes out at 51.3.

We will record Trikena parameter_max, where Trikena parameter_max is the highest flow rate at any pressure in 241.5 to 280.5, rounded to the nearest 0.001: 3.592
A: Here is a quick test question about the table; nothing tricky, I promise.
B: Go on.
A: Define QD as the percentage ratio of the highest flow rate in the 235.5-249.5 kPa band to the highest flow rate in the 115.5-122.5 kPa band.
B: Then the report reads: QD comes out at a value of 68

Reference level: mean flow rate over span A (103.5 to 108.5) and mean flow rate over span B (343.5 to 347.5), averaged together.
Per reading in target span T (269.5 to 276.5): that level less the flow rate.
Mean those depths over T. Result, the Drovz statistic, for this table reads 1.83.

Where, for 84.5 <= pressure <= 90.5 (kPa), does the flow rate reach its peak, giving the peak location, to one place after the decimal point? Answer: 88.0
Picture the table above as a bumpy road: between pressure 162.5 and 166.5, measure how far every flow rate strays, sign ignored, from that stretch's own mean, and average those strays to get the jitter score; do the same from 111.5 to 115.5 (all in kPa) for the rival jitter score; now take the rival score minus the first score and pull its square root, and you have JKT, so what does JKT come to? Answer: 0.15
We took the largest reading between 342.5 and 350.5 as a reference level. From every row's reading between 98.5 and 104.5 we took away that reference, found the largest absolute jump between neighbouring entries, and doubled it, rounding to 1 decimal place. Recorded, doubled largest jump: 0.6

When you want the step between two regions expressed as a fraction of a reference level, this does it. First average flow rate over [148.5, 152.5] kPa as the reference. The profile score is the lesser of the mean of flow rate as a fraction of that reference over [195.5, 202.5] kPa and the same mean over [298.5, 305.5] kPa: 0.67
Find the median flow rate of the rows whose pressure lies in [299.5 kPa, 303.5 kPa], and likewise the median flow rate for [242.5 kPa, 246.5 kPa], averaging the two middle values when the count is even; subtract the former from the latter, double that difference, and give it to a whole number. 1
